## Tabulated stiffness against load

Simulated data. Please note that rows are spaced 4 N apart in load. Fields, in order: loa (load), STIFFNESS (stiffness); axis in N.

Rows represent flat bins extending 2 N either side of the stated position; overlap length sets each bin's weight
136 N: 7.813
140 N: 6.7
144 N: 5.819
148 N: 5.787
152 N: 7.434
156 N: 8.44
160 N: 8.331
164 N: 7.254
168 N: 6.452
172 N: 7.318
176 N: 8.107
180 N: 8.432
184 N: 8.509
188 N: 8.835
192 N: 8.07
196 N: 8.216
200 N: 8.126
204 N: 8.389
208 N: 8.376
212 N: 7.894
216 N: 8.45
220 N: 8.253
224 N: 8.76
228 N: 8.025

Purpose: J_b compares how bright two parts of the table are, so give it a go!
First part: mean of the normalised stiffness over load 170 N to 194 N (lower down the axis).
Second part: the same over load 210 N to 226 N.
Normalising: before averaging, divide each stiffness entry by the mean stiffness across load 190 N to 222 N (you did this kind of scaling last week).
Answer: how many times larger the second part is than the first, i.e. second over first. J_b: 1.02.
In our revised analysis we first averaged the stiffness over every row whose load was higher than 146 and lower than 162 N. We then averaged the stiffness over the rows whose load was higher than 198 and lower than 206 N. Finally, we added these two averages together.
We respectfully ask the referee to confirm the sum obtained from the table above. 15.8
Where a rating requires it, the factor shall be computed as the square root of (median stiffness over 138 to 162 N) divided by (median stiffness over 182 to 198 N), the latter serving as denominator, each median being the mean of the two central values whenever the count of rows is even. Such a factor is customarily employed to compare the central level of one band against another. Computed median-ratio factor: 0.919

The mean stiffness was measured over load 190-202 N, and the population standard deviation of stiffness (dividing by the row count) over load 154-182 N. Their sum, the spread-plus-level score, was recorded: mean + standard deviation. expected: 8.85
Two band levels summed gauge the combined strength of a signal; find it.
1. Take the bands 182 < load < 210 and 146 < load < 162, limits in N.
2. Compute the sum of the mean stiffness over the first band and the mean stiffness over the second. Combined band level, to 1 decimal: 15.9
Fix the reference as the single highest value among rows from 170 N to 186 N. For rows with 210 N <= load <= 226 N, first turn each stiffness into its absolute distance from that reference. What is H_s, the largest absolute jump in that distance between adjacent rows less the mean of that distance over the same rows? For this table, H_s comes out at 0.26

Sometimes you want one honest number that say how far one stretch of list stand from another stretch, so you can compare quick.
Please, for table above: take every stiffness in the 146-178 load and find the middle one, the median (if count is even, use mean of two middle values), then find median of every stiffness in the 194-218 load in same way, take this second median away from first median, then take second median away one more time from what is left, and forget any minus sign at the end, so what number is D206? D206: 9.2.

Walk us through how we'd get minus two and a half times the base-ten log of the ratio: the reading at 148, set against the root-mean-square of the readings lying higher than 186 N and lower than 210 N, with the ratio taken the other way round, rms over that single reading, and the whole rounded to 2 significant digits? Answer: -0.40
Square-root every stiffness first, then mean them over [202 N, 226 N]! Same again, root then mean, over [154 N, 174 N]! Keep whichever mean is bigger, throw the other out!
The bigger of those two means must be 2.89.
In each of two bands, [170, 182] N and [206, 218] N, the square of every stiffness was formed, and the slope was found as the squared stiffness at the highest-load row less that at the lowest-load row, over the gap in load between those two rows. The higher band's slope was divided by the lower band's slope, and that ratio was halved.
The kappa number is 0.035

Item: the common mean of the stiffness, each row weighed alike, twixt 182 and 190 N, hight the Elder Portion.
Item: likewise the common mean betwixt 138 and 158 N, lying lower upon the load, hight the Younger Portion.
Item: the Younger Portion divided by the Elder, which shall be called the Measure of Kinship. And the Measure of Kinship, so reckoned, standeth 0.79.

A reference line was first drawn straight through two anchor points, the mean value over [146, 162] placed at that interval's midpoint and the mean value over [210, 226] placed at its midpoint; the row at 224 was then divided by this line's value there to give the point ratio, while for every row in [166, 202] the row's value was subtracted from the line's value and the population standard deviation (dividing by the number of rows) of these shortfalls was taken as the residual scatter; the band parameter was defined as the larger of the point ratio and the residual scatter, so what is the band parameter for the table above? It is 1.04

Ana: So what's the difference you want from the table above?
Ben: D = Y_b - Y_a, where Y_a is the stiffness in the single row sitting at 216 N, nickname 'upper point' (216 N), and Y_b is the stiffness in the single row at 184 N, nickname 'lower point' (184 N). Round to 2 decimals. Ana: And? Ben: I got 0.06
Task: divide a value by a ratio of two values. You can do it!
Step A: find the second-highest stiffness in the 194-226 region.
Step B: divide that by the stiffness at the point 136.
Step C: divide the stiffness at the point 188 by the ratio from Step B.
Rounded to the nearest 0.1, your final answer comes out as 8.2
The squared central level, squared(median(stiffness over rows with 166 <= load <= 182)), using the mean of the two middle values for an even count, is 59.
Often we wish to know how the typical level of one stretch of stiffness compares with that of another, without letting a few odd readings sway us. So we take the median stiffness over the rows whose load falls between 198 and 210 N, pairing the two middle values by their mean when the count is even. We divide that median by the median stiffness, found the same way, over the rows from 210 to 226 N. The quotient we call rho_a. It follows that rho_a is 1.00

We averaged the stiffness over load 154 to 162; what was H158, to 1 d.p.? 8.4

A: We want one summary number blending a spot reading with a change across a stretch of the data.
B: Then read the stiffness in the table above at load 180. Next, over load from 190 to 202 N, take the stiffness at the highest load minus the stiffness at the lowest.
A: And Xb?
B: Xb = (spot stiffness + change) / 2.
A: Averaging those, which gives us 4.24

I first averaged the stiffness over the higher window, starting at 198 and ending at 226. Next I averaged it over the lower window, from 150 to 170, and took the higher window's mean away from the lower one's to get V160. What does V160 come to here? -0.7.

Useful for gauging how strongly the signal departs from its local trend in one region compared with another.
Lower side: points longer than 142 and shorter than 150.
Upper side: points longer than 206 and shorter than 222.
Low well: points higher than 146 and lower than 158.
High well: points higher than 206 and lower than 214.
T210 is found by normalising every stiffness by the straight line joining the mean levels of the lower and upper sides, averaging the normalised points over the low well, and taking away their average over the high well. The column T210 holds 0.19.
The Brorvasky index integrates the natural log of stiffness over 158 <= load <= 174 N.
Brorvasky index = 31.83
